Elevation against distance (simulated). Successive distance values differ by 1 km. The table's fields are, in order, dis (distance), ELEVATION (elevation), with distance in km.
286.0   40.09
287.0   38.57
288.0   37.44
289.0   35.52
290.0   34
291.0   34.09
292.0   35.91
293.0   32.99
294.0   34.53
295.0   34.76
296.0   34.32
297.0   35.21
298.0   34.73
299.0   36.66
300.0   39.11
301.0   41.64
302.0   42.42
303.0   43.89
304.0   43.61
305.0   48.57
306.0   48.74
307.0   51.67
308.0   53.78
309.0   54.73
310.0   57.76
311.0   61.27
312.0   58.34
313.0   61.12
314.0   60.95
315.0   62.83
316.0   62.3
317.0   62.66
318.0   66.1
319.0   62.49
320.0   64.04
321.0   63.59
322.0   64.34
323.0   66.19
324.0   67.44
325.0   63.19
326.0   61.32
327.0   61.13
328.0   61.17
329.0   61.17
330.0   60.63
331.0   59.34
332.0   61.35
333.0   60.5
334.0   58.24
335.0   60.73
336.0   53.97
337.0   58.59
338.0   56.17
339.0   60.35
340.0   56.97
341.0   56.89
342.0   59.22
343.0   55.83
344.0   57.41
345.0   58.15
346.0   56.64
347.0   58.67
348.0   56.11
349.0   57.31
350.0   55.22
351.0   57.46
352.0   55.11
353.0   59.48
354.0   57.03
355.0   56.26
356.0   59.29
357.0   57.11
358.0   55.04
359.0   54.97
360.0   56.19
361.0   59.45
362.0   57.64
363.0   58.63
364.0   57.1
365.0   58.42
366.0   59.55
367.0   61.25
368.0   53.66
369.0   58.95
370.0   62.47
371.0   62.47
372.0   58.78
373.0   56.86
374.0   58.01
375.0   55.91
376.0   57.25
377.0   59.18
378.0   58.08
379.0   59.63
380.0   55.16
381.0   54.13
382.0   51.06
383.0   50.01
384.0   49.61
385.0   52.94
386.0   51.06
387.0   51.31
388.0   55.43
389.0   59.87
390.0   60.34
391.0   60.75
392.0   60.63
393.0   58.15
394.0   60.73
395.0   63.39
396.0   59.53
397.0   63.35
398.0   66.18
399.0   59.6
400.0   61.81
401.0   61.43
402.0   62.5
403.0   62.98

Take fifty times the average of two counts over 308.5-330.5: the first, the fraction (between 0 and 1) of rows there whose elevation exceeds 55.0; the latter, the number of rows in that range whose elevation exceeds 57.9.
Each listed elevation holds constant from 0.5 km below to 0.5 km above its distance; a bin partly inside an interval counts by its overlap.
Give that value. 524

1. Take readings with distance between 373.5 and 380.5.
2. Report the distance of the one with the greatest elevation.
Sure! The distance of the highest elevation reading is 379.0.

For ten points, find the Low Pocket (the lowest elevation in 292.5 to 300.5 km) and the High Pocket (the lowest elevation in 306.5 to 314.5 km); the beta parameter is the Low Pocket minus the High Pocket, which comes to -19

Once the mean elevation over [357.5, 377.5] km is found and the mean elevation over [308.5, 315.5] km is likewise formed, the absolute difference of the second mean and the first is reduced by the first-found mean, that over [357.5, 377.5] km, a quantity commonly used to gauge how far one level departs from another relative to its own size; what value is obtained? -57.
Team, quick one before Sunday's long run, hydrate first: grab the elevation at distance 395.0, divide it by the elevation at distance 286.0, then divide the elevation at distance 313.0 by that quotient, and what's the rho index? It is 39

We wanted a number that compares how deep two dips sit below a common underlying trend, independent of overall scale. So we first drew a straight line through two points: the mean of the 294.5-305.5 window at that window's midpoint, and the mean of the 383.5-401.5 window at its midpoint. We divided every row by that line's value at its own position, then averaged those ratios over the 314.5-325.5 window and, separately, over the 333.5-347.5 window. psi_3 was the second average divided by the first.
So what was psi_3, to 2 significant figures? 0.82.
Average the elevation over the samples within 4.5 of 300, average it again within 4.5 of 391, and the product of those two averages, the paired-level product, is 2303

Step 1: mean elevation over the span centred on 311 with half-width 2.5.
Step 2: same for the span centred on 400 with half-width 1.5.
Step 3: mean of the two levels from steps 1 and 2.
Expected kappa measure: 60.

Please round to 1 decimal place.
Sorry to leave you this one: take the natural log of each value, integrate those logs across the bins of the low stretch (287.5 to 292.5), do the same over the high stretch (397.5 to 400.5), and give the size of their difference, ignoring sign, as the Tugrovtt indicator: 5.4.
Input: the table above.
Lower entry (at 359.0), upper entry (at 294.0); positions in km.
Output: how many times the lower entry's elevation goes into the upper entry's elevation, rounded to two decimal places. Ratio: 0.63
